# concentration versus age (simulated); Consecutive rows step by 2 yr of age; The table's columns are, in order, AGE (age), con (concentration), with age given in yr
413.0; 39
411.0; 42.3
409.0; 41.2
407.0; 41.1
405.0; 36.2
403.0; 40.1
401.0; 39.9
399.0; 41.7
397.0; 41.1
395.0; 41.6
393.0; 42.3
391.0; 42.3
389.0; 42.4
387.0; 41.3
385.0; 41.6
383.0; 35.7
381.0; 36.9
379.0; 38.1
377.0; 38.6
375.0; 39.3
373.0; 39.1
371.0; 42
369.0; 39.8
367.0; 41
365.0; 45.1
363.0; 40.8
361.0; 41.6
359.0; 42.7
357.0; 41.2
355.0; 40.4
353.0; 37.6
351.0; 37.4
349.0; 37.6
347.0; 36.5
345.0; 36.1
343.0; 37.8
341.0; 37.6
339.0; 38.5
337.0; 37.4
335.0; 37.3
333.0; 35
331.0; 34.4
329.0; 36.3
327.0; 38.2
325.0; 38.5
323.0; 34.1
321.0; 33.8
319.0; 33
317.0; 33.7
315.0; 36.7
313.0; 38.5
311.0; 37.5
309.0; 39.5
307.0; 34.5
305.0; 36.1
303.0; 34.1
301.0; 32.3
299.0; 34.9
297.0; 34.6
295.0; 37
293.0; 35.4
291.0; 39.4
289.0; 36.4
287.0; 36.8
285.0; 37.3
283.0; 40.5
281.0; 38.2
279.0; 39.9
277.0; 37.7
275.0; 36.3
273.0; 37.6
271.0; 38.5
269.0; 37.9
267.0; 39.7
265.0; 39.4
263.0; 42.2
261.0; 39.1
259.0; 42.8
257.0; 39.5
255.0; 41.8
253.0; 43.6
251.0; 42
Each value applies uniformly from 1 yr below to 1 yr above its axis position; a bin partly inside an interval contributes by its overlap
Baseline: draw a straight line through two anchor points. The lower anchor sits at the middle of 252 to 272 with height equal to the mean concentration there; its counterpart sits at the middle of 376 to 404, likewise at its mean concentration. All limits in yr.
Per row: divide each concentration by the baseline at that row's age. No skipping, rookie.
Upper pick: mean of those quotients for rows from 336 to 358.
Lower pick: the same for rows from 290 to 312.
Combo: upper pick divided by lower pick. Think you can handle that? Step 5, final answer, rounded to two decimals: 1.06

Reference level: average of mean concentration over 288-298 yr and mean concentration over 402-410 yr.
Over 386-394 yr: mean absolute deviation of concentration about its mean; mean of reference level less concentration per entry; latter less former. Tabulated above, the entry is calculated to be -4.4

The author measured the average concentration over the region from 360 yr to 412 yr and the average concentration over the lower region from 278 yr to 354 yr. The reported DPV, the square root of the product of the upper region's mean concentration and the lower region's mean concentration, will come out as 38.5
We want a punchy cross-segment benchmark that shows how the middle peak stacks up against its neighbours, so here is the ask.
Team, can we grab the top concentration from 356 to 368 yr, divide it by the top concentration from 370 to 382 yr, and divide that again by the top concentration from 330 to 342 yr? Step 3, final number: 0.0279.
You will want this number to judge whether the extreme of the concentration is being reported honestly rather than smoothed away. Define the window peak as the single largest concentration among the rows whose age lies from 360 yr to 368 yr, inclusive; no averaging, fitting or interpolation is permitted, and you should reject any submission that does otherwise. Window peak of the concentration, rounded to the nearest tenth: 45.1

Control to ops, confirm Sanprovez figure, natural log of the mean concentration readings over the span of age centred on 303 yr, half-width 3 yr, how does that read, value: 3.53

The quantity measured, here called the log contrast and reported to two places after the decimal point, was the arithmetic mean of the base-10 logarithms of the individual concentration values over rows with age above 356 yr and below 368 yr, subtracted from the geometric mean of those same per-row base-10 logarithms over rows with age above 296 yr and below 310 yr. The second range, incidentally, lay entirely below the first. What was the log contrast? -0.08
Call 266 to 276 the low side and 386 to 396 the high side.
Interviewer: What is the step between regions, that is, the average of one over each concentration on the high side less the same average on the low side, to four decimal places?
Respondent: -0.0025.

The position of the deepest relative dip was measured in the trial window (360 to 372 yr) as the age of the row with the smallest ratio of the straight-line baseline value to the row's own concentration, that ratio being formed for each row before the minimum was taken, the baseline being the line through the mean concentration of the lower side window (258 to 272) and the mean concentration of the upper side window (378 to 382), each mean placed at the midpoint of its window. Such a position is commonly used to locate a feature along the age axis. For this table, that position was 365.0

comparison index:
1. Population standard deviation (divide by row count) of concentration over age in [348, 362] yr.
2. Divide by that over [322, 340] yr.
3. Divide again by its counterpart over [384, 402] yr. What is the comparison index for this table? 1.7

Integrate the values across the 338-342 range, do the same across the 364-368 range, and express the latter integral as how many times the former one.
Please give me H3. 1.13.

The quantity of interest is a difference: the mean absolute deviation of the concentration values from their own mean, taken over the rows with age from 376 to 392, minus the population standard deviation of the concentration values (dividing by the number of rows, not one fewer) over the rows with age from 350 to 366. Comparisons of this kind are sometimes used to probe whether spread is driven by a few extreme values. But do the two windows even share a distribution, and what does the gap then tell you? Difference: -0.1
